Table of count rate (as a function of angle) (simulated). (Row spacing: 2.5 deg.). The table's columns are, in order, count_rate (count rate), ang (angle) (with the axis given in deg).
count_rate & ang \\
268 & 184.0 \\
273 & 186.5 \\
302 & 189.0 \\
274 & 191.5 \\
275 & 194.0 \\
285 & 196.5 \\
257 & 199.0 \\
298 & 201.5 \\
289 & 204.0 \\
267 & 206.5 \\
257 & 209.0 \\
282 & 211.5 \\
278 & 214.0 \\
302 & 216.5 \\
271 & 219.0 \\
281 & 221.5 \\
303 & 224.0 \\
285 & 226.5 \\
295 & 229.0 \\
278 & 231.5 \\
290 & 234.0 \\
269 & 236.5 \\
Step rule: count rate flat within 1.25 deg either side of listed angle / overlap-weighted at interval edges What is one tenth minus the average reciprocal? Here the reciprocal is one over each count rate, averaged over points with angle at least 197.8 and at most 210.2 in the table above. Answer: 0.0963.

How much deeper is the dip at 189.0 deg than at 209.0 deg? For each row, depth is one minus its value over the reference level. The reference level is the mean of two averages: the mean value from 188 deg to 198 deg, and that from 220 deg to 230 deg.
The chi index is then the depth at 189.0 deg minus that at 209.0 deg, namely -0.16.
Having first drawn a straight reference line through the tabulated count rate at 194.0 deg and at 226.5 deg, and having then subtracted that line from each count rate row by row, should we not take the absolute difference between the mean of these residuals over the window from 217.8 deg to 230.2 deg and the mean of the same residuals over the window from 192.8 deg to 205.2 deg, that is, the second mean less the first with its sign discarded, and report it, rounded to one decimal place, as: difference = 1.5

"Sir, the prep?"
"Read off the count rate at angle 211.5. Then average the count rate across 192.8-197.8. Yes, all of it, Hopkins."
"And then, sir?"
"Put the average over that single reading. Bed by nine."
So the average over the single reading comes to 0.99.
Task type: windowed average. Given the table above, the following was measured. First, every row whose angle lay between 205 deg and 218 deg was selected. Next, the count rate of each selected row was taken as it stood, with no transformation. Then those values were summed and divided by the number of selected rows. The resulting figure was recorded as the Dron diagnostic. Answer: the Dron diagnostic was 277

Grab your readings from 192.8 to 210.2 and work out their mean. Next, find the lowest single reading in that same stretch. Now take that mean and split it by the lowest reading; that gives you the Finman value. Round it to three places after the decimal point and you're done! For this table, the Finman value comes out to 1.072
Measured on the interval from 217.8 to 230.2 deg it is 1.059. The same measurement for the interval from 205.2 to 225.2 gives 1.090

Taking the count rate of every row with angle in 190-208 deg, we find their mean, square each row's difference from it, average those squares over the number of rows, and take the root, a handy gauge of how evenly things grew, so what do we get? 12.9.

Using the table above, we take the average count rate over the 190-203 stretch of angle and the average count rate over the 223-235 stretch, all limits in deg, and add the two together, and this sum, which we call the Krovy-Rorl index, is 568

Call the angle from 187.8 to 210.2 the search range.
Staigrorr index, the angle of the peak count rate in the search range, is 189.0 deg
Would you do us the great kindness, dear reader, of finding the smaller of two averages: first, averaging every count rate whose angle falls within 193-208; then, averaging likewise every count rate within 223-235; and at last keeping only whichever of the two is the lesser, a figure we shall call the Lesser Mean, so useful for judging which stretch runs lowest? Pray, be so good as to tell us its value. 278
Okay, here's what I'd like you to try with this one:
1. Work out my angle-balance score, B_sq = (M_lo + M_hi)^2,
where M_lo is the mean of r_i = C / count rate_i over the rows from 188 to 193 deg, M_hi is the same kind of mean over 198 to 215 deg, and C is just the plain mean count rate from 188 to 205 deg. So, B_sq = 4.06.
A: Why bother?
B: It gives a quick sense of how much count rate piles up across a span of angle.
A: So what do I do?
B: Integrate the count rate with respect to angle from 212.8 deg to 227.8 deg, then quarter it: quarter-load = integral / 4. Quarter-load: 1075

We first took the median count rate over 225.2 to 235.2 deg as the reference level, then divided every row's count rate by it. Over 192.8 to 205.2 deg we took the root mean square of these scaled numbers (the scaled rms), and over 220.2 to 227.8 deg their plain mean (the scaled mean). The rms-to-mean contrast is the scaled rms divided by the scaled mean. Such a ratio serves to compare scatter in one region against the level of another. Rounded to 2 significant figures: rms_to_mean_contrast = 0.97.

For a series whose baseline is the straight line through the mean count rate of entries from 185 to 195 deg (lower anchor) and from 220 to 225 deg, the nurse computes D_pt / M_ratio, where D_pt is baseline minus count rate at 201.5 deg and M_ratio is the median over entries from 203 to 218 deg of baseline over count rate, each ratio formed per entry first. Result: -13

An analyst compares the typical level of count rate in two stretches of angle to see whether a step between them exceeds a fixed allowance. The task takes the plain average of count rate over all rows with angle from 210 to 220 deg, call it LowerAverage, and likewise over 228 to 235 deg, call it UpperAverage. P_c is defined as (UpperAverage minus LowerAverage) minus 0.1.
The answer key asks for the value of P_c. 4.3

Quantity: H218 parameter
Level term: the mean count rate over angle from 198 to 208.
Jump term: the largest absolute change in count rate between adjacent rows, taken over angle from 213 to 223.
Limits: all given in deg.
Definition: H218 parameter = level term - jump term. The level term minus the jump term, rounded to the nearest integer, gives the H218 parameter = 247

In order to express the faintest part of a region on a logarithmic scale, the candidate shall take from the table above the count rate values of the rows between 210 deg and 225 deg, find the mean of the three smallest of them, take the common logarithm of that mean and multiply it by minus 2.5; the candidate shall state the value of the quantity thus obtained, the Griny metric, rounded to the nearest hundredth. -6.10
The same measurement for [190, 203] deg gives -6.07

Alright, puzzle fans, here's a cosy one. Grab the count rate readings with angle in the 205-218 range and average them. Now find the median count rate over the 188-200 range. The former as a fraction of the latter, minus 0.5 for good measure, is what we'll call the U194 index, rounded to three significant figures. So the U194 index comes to 0.508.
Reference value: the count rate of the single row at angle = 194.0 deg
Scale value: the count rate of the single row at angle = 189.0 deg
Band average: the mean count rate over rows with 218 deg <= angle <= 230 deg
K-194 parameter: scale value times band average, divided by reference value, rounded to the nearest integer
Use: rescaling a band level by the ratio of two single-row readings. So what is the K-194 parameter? 315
